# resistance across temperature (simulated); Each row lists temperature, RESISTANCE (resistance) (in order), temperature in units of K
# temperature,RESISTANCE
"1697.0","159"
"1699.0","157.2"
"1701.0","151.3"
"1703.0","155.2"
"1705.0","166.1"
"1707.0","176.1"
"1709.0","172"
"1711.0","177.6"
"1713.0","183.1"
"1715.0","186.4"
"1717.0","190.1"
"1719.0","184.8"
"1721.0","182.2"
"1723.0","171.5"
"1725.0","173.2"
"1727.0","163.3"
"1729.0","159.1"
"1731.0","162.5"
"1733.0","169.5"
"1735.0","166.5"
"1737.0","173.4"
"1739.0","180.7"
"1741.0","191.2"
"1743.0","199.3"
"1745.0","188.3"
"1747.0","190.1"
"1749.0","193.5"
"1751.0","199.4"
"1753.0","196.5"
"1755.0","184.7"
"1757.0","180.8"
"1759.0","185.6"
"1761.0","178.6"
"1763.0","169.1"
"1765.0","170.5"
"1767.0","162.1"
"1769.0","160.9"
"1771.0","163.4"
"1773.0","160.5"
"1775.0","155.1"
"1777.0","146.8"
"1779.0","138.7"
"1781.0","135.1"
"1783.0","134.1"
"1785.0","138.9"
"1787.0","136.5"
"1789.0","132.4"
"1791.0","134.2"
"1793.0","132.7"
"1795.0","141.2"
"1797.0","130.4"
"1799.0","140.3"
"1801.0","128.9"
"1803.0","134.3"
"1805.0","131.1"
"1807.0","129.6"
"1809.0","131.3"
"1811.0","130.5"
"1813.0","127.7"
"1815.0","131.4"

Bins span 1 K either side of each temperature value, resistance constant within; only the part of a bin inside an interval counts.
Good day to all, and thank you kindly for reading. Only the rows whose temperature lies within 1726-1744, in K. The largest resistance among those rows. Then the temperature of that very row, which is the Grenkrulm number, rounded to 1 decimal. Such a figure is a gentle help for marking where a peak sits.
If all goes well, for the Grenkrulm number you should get 1743.0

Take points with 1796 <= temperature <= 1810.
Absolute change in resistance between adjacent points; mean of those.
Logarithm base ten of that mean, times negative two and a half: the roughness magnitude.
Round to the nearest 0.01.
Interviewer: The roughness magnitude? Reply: -1.85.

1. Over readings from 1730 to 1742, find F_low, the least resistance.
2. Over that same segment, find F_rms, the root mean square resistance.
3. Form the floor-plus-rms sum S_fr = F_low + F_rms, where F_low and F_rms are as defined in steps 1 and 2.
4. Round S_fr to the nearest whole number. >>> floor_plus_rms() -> 337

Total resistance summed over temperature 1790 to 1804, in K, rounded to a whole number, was 942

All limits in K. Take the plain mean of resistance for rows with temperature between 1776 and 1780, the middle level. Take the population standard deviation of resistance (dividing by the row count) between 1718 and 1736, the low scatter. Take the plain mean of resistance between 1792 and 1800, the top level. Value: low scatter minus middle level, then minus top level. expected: -271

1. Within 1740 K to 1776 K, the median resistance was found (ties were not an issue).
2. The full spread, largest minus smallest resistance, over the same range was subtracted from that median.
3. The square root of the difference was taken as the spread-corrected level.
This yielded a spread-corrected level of 11.8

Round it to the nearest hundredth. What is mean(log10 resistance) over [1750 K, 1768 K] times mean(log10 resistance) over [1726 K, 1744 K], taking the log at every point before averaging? 5.05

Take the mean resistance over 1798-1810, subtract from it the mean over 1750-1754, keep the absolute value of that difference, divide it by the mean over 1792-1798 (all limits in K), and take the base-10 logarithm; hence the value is -0.31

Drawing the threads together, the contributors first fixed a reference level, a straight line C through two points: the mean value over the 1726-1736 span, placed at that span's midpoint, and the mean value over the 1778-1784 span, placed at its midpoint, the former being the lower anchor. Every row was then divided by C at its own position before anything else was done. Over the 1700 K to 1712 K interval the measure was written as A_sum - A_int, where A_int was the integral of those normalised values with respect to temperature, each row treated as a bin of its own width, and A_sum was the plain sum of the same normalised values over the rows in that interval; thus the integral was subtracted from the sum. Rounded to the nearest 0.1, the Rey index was -5.6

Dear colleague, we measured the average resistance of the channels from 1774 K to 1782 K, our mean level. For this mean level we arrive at 144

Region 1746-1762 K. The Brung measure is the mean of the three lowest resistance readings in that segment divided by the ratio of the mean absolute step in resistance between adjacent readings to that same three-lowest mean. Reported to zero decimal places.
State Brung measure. 5800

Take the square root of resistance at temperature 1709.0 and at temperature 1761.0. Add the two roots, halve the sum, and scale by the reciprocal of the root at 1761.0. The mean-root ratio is 0.99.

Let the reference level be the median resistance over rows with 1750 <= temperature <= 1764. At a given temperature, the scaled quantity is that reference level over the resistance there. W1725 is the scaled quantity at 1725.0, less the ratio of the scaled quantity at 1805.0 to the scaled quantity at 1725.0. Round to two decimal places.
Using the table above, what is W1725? -0.25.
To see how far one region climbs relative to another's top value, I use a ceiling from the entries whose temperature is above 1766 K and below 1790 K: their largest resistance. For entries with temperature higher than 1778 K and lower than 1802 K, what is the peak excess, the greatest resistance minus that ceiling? -22.2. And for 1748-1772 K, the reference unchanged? 36.0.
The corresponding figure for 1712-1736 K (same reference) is 26.7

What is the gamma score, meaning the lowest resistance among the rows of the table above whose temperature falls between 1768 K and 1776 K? 155.1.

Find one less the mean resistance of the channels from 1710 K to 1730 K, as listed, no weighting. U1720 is -176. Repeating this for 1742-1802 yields -159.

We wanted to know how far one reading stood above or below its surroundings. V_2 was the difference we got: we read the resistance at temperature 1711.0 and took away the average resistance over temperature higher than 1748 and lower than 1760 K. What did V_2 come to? -12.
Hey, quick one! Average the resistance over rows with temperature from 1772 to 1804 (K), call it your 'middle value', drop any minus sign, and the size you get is 139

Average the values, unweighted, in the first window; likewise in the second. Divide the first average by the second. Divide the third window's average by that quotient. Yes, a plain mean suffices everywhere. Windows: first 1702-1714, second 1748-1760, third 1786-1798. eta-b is 149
